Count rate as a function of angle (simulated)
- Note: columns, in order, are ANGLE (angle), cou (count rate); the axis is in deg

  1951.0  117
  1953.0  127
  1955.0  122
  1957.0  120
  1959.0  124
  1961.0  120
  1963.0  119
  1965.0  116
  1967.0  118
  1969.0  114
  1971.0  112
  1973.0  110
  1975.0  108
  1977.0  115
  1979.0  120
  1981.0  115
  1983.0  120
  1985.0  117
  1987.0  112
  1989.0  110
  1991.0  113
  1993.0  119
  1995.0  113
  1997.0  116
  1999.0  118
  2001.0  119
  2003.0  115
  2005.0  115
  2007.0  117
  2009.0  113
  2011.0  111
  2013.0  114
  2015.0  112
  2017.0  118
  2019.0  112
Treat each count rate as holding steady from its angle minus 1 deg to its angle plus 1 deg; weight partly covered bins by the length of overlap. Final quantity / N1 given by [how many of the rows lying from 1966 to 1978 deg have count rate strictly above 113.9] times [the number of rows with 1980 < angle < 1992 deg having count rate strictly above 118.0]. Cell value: 3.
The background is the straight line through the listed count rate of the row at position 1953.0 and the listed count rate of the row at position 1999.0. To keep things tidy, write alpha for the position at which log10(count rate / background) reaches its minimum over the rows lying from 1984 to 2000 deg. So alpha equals 1989.0 deg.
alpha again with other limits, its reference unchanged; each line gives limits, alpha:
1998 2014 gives 2011.0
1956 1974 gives 1973.0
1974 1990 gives 1975.0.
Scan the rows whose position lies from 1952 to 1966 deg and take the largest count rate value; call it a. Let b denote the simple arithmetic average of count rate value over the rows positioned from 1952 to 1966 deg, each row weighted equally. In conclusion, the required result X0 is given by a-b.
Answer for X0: 5.9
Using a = 127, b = 121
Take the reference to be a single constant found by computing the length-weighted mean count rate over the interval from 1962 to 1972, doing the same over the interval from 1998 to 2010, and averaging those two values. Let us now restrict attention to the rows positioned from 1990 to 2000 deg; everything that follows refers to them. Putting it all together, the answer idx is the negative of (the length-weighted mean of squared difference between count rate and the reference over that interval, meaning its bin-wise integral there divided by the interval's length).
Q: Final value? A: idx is -6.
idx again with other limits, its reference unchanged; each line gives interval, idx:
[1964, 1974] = -12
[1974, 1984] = -20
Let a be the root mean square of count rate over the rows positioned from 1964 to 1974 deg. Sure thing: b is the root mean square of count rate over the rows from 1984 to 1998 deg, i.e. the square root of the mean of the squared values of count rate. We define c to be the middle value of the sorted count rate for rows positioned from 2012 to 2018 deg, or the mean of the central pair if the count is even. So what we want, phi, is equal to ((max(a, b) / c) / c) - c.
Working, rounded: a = 114.0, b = 114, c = 114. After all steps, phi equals -114.0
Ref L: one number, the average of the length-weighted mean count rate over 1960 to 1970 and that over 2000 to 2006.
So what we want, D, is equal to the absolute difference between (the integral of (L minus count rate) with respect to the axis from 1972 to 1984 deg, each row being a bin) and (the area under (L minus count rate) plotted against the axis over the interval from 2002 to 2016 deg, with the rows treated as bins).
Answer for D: 16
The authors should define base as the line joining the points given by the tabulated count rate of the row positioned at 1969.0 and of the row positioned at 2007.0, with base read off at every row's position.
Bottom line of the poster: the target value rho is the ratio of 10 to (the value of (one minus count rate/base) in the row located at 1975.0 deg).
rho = 177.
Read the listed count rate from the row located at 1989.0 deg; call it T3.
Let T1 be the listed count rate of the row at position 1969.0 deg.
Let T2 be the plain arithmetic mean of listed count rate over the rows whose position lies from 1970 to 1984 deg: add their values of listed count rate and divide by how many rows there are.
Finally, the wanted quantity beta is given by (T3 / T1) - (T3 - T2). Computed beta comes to 5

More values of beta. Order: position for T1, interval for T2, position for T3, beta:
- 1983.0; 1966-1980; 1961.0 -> -5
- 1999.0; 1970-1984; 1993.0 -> -4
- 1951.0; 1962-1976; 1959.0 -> -9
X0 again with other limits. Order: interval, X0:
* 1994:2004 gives 2.8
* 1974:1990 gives 5.4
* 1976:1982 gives 3.3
